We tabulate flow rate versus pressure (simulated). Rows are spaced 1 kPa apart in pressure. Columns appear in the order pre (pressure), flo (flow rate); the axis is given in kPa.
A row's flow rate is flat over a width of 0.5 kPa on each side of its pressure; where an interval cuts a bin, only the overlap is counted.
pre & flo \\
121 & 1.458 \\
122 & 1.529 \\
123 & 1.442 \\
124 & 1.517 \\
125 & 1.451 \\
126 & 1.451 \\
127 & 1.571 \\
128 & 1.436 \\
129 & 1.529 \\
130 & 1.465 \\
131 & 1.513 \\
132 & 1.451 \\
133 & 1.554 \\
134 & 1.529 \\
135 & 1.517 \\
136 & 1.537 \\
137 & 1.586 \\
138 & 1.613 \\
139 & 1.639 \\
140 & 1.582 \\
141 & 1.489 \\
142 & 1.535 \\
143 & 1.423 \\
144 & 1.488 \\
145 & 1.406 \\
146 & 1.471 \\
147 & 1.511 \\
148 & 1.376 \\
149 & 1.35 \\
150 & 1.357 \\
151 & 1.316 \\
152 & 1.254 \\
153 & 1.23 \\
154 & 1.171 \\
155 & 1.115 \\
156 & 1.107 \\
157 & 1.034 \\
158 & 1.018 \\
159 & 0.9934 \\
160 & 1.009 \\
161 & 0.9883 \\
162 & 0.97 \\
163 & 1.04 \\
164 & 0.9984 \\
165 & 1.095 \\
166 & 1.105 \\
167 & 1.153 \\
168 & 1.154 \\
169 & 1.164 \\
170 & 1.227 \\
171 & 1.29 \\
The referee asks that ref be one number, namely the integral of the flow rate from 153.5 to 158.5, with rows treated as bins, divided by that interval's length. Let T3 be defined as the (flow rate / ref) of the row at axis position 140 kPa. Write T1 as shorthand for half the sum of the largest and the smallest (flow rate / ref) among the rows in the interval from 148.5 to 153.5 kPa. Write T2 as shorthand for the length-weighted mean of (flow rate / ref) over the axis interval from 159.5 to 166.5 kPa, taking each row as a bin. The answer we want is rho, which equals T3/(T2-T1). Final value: -6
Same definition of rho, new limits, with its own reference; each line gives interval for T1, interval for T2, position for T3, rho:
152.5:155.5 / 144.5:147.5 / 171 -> 4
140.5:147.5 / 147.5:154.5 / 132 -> -8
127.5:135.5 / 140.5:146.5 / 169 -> -44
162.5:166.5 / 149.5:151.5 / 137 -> 6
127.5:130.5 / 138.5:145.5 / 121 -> 55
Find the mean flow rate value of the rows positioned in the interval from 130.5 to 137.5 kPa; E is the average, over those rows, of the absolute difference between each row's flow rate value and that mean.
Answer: 0.028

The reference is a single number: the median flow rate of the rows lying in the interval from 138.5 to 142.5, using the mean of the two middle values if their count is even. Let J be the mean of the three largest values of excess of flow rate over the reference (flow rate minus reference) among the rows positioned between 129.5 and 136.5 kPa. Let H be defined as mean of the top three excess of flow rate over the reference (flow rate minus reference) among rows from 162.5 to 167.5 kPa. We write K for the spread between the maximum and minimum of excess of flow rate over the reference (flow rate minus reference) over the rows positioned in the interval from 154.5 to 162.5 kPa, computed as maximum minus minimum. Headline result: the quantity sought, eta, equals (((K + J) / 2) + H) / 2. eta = -0.19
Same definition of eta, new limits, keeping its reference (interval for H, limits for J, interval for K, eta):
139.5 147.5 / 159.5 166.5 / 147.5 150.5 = -0.12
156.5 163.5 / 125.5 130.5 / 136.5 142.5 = -0.24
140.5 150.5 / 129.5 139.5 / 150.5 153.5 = 0.01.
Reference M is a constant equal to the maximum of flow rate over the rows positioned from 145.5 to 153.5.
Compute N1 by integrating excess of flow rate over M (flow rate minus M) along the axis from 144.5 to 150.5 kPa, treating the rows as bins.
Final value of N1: -0.6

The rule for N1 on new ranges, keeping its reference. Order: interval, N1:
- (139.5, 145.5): -0.1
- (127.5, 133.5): -0.1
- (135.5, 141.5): 0.4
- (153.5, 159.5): -2.6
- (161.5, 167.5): -2.7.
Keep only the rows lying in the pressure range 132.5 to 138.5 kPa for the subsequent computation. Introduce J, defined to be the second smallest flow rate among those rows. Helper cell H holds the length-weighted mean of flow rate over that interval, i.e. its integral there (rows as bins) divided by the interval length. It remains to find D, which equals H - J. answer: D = 0.027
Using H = 1.6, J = 1.529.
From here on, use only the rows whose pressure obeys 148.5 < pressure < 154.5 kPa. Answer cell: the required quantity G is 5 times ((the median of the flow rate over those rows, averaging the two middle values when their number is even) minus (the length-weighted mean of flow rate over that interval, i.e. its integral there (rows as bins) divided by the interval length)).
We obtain 0.03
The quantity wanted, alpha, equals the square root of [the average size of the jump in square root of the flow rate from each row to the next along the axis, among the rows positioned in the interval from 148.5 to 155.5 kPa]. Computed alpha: 0.14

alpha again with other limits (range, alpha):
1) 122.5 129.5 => 0.18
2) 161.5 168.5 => 0.15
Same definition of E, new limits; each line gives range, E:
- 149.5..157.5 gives 0.091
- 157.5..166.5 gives 0.037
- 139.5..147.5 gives 0.041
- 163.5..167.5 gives 0.045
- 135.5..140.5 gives 0.028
